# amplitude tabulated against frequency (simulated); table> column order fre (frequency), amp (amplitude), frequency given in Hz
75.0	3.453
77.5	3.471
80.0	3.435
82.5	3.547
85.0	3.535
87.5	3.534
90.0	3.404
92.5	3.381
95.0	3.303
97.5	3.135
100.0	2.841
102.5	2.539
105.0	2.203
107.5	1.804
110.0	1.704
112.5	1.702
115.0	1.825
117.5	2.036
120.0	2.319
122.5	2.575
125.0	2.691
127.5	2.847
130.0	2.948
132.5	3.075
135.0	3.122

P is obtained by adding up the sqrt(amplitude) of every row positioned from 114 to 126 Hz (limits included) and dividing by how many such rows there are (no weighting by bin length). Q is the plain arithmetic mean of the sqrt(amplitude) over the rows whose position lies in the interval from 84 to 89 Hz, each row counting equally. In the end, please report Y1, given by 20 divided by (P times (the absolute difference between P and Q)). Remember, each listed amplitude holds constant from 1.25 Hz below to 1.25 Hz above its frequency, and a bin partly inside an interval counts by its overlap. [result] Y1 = 36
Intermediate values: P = 1.51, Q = 1.88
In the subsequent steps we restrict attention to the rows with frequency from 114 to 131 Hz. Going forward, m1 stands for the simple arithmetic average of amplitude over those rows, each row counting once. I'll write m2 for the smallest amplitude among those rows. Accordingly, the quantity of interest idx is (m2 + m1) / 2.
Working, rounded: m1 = 2.5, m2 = 1.825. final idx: 2.1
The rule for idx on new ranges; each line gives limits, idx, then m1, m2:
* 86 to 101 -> 3.1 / 3.3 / 2.841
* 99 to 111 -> 2.0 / 2.2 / 1.704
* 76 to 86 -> 3.5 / 3.5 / 3.435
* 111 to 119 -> 1.8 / 1.9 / 1.702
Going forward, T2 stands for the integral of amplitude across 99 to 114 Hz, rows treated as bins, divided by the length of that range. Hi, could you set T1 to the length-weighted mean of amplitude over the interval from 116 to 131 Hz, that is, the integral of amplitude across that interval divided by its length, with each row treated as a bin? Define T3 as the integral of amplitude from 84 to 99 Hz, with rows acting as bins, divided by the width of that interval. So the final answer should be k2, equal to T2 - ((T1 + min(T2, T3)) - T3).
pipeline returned 0.8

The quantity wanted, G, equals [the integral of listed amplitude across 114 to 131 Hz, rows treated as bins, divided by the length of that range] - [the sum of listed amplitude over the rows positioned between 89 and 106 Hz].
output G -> -18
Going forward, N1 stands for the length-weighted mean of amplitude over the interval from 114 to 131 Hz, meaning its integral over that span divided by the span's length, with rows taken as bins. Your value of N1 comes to 2.47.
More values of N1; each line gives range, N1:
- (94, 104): 2.93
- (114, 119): 1.96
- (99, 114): 2.12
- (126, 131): 2.88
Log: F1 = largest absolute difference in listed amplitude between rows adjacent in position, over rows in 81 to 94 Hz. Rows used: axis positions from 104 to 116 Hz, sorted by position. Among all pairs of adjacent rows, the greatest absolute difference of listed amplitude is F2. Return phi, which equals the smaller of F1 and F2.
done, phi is 0.13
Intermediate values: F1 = 0.13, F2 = 0.40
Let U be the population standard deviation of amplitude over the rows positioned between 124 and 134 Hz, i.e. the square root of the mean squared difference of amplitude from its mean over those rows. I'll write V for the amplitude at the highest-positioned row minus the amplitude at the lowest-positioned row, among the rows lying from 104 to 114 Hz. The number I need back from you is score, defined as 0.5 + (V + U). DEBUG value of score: 0.1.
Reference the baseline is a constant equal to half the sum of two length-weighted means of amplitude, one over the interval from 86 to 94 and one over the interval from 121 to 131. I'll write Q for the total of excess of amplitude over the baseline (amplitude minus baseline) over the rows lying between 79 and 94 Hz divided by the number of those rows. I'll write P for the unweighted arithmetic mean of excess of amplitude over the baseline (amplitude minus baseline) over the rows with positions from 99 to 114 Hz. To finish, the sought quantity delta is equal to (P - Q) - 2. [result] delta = -3.34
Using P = -1.0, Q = 0.4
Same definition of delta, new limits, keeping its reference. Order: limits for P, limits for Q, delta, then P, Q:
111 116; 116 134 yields -2.88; -1.3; -0.5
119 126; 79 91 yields -2.96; -0.6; 0.4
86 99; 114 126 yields -0.94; 0.3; -0.8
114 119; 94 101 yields -3.16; -1.2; 0.0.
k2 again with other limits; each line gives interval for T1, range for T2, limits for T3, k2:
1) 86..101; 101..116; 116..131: -0.7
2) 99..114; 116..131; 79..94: 1.4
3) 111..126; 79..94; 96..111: 1.3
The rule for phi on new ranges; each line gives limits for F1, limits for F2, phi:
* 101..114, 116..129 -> 0.28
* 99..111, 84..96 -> 0.13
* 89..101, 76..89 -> 0.11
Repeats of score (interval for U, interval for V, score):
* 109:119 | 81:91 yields 0.5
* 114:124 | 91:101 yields 0.2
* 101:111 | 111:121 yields 1.4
